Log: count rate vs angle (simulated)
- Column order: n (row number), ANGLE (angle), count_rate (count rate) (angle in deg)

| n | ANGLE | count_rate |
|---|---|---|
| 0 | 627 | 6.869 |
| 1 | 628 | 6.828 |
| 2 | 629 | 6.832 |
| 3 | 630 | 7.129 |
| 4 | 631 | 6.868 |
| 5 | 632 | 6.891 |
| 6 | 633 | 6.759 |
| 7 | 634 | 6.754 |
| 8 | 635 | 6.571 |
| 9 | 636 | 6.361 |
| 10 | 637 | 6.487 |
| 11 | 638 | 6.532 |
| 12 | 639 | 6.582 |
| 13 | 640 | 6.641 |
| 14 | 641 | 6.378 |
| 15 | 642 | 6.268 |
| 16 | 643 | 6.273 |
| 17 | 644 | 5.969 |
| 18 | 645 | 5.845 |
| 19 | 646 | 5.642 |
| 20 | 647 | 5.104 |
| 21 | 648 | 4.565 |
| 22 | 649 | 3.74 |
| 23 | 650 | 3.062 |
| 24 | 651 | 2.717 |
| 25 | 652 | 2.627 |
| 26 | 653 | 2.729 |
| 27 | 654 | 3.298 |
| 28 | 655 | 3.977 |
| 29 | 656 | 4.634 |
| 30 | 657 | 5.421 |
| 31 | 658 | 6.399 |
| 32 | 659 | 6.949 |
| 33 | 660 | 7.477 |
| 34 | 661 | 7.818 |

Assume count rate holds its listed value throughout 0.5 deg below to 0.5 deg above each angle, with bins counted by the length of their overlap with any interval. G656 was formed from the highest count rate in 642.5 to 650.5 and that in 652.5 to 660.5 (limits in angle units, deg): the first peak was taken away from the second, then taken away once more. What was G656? -5.1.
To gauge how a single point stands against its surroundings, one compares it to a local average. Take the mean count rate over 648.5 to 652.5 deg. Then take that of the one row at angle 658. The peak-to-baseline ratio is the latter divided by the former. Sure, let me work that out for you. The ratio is 2.1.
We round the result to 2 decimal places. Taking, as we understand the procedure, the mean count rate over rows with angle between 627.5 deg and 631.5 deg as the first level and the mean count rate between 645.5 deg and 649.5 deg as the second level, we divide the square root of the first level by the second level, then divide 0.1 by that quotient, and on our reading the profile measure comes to 0.18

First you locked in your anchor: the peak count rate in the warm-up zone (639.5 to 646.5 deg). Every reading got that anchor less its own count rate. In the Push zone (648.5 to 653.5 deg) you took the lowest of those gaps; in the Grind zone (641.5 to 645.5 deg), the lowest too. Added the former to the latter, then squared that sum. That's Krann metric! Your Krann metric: 11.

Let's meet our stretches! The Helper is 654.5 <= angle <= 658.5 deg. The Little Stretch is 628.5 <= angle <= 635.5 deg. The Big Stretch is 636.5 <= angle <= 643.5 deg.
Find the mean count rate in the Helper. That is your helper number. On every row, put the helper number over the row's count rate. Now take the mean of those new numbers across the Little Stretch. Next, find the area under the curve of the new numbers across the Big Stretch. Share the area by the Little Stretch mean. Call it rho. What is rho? 7.4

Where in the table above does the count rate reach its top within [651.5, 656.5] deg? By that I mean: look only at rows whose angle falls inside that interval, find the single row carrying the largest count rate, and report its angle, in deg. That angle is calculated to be 656 deg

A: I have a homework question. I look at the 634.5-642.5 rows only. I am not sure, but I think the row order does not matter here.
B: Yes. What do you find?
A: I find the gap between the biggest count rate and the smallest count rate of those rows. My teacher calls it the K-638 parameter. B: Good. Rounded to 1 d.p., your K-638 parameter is 0.4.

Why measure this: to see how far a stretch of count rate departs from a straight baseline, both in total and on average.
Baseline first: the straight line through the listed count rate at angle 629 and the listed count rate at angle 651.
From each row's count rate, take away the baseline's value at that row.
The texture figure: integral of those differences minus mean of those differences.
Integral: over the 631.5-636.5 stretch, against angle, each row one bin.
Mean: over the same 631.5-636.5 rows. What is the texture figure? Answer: 3.1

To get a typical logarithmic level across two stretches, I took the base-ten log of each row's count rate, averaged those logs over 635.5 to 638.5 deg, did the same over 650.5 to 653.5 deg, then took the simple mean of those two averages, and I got 0.62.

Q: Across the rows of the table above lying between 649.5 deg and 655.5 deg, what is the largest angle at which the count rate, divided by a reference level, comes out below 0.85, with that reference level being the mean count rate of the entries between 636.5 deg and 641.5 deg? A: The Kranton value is 655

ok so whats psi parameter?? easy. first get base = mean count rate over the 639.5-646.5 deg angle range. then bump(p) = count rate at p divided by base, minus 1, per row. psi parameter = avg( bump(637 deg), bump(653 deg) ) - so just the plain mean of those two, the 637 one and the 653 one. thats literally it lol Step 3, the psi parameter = -0.25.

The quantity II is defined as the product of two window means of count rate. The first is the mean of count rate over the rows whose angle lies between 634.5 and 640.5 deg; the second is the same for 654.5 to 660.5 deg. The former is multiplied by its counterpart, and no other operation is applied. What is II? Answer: 38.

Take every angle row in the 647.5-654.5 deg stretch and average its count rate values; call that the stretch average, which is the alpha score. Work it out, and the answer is 3.2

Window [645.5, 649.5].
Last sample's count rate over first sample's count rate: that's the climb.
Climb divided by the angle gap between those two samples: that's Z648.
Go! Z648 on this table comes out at -0.63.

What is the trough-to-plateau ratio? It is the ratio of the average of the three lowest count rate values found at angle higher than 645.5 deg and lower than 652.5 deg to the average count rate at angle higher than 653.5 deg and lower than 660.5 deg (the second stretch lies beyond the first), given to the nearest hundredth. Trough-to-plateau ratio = 0.51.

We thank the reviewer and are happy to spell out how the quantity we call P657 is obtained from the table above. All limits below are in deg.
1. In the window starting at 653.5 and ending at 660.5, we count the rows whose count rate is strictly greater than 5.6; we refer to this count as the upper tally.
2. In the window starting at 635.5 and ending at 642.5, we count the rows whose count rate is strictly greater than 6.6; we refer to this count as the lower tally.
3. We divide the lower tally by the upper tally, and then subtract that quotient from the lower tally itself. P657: 0.7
